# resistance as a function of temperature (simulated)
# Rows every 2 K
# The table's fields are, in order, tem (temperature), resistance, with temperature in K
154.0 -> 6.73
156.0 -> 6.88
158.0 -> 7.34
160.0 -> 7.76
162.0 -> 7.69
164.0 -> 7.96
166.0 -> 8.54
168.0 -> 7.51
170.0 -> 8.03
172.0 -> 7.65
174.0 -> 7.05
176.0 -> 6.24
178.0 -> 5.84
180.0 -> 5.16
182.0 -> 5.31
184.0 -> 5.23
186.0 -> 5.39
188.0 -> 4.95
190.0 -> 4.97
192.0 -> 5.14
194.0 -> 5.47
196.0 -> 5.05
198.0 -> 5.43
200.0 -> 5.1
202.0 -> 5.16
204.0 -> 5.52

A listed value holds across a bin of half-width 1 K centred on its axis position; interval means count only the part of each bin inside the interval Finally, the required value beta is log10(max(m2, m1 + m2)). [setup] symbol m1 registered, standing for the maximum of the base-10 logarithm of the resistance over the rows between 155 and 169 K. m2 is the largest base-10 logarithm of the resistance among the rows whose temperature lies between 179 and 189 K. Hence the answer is 0.221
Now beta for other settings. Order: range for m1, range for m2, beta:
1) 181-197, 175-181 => 0.186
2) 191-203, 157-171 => 0.223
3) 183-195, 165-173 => 0.223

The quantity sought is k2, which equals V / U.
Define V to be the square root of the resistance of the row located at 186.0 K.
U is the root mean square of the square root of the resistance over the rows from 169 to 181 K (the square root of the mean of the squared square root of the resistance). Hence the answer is 0.90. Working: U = 2.58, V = 2.32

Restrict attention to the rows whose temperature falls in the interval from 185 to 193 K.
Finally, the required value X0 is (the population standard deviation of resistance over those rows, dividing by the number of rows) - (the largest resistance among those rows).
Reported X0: -5.2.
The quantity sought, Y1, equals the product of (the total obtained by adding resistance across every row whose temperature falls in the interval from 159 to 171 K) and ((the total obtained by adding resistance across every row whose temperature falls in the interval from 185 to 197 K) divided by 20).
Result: 74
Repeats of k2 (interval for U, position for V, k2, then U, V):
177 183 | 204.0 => 1.01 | 2.33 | 2.35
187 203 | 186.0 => 1.02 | 2.27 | 2.32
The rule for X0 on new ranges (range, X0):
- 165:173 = -8.1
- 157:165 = -7.7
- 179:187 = -5.3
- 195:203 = -5.3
